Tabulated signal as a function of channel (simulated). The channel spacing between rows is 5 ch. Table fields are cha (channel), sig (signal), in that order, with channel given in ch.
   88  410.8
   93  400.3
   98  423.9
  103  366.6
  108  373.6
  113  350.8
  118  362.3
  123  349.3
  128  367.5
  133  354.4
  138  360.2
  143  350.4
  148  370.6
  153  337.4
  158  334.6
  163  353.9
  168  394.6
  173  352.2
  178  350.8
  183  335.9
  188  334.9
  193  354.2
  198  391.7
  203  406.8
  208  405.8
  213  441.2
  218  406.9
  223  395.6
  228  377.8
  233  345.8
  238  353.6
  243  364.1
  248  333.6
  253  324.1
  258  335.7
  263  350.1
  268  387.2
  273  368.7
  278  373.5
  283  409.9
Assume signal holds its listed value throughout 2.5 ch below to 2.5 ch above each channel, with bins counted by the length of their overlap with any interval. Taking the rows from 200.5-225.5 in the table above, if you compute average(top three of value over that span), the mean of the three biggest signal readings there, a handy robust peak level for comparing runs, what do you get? 418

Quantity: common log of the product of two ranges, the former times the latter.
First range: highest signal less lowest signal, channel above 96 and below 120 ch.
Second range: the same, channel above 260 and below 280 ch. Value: 3.43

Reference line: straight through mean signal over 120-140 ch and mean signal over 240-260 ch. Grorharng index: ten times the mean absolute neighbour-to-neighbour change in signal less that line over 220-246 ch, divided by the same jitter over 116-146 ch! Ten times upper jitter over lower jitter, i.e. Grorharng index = 14.4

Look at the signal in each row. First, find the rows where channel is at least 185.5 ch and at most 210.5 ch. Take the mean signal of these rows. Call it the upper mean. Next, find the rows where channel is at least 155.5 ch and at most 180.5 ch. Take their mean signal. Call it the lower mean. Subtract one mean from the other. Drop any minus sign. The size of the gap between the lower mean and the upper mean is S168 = 21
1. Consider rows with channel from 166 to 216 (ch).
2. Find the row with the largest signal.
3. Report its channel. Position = 213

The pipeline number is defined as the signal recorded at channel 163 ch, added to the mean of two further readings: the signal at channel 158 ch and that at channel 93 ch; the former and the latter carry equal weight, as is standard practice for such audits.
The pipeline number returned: 721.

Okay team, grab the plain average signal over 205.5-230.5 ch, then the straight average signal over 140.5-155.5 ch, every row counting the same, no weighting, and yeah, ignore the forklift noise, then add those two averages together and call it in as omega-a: 758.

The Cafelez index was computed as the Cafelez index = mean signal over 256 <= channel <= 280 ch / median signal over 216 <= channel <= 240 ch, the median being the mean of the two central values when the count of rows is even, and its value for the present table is 0.96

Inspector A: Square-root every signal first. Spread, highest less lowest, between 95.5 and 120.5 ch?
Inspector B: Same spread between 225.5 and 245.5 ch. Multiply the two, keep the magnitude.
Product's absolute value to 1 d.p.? 1.6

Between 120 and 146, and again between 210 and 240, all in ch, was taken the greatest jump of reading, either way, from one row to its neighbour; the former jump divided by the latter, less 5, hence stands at -4.47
